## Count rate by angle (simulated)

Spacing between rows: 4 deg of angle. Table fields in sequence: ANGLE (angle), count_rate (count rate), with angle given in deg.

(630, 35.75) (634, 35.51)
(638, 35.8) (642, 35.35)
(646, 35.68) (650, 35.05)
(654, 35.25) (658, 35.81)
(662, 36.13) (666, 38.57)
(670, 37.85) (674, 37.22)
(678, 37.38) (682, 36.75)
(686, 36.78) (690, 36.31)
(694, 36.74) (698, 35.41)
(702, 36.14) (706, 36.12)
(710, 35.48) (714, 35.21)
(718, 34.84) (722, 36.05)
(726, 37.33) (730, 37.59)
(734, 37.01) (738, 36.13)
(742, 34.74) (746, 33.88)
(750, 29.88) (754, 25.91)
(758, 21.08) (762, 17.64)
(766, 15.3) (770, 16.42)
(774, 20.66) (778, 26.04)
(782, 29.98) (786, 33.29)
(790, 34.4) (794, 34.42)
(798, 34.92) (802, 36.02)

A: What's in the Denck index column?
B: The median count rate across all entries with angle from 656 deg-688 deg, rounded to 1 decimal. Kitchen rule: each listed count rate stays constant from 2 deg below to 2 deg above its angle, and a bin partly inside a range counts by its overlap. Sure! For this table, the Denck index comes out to 37.0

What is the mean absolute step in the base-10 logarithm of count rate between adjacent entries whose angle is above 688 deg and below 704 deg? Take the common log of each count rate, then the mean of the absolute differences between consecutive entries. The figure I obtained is 0.010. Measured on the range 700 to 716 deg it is 0.004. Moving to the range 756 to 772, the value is 0.057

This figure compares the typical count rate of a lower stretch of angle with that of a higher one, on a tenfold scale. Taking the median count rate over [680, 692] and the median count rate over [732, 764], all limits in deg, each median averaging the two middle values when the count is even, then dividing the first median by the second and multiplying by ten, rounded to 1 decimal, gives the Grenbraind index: 11.5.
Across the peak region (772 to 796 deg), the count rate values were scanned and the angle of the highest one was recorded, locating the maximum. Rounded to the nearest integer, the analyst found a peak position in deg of 794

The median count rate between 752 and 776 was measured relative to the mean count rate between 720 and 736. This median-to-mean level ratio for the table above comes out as 0.5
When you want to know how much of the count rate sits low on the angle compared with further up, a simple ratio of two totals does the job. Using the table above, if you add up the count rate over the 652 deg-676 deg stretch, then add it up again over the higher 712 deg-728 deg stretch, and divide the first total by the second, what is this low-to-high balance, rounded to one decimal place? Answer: 1.5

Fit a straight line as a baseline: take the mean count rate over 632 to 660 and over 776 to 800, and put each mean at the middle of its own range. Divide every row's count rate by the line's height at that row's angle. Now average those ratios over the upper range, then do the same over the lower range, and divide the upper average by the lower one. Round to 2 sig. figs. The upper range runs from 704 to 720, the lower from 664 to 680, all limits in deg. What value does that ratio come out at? 0.96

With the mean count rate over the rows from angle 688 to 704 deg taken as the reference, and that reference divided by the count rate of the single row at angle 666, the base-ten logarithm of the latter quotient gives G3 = -0.03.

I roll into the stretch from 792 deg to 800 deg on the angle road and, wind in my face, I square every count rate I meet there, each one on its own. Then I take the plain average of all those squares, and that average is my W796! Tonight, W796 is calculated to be 1202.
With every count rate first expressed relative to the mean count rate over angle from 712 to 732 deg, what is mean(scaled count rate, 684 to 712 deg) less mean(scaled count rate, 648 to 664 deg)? 0.0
